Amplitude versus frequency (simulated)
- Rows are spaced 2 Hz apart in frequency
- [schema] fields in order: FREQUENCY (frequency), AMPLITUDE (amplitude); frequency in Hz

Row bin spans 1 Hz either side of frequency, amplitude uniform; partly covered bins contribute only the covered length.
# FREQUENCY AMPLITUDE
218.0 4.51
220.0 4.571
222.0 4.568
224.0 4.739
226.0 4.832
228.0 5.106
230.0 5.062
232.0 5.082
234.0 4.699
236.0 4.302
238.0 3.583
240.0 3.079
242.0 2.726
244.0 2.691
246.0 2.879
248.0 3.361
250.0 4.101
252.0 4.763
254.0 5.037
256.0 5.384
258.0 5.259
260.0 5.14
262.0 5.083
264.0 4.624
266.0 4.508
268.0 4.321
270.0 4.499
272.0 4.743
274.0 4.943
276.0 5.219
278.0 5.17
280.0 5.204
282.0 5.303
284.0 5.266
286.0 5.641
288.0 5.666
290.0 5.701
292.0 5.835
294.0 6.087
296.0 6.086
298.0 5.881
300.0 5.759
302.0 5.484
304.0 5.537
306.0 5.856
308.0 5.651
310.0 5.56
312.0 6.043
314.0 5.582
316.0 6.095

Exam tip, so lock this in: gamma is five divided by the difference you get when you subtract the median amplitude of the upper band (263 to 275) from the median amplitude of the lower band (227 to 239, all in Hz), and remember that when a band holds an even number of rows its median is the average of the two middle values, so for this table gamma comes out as 16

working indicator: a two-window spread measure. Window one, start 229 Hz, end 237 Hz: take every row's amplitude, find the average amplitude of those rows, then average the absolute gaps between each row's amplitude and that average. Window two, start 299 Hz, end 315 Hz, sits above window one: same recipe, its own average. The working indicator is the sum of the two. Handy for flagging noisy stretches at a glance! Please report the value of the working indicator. 0.44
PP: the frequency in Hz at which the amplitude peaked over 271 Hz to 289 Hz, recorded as 288.0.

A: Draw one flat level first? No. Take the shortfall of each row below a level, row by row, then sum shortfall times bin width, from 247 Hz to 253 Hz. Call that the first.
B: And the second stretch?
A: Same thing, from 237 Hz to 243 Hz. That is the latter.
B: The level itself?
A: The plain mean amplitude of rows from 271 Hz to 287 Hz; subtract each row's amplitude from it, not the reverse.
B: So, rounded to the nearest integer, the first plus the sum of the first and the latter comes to 26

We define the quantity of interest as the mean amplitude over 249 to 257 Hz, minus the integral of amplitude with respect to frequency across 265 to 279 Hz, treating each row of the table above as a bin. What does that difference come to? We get -62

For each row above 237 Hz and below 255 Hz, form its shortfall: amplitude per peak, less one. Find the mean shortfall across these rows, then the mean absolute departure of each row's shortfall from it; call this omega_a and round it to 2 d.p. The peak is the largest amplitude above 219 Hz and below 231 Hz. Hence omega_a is 0.14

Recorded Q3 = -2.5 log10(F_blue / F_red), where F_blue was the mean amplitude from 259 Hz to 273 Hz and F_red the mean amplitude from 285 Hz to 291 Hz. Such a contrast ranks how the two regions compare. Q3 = 0.20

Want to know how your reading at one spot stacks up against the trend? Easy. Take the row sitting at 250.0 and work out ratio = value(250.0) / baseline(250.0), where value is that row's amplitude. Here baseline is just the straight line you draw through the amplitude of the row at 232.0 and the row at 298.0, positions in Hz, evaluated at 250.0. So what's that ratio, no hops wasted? 0.77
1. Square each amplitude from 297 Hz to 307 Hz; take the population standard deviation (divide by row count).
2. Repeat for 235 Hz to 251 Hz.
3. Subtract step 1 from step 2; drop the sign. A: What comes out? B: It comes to 2.1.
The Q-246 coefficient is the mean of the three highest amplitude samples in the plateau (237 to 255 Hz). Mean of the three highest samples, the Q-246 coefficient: 4.63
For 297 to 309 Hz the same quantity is 5.83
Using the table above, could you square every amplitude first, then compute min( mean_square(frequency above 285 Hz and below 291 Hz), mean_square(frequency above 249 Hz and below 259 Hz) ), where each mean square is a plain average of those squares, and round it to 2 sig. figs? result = 24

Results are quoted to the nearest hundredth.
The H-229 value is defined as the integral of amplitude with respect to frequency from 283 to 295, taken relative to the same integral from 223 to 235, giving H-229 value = 1.16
